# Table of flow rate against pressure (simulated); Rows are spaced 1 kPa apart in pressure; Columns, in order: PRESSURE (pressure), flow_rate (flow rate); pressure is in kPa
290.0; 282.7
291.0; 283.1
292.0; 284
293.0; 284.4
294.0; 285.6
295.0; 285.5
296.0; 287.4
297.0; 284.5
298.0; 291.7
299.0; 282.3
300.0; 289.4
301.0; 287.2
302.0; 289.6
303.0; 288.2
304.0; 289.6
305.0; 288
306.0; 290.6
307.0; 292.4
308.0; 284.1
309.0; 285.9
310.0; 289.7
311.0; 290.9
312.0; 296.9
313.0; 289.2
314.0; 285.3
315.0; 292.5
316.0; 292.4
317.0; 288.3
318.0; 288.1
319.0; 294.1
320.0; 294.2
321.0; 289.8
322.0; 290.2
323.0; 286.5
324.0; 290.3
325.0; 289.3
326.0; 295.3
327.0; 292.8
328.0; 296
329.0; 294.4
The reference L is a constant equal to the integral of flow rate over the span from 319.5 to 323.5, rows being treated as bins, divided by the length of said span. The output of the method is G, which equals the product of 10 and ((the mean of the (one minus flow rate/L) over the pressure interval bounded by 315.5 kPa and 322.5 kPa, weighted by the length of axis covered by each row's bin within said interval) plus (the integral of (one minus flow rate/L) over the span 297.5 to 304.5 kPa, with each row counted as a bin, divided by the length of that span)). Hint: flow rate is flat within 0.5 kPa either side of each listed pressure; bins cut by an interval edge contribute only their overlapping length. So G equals 0.04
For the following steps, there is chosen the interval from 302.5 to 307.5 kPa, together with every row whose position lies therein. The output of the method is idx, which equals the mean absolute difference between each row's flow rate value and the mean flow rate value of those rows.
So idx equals 1.39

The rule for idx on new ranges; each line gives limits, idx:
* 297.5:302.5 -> 2.63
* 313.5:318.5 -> 2.50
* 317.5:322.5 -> 2.30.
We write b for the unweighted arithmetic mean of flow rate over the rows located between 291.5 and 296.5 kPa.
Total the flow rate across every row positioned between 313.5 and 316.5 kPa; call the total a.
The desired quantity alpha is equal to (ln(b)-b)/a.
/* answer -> -0.32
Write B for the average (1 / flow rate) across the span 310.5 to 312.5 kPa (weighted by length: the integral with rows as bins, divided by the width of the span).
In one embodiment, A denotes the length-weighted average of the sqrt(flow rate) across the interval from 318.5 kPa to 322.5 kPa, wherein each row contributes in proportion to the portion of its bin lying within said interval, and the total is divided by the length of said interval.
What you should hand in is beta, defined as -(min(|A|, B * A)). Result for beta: -0.0582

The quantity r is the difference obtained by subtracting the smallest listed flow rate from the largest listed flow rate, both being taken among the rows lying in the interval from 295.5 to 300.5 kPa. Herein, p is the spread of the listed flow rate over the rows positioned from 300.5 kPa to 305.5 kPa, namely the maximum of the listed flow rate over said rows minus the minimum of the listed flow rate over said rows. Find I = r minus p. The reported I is 7.0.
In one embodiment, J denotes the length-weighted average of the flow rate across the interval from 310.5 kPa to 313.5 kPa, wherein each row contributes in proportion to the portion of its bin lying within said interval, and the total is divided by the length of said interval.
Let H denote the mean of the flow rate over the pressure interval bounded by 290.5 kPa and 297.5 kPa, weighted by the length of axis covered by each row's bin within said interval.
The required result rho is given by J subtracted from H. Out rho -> -7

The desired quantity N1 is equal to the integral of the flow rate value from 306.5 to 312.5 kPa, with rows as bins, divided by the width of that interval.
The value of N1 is 290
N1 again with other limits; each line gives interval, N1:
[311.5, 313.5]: 293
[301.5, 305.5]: 289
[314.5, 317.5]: 291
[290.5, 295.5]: 285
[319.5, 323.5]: 290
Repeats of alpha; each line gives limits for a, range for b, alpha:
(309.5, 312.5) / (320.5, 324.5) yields -0.32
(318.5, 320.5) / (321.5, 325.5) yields -0.48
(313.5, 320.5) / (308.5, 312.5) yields -0.14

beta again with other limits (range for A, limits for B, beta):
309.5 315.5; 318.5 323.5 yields -0.0586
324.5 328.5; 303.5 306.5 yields -0.0592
